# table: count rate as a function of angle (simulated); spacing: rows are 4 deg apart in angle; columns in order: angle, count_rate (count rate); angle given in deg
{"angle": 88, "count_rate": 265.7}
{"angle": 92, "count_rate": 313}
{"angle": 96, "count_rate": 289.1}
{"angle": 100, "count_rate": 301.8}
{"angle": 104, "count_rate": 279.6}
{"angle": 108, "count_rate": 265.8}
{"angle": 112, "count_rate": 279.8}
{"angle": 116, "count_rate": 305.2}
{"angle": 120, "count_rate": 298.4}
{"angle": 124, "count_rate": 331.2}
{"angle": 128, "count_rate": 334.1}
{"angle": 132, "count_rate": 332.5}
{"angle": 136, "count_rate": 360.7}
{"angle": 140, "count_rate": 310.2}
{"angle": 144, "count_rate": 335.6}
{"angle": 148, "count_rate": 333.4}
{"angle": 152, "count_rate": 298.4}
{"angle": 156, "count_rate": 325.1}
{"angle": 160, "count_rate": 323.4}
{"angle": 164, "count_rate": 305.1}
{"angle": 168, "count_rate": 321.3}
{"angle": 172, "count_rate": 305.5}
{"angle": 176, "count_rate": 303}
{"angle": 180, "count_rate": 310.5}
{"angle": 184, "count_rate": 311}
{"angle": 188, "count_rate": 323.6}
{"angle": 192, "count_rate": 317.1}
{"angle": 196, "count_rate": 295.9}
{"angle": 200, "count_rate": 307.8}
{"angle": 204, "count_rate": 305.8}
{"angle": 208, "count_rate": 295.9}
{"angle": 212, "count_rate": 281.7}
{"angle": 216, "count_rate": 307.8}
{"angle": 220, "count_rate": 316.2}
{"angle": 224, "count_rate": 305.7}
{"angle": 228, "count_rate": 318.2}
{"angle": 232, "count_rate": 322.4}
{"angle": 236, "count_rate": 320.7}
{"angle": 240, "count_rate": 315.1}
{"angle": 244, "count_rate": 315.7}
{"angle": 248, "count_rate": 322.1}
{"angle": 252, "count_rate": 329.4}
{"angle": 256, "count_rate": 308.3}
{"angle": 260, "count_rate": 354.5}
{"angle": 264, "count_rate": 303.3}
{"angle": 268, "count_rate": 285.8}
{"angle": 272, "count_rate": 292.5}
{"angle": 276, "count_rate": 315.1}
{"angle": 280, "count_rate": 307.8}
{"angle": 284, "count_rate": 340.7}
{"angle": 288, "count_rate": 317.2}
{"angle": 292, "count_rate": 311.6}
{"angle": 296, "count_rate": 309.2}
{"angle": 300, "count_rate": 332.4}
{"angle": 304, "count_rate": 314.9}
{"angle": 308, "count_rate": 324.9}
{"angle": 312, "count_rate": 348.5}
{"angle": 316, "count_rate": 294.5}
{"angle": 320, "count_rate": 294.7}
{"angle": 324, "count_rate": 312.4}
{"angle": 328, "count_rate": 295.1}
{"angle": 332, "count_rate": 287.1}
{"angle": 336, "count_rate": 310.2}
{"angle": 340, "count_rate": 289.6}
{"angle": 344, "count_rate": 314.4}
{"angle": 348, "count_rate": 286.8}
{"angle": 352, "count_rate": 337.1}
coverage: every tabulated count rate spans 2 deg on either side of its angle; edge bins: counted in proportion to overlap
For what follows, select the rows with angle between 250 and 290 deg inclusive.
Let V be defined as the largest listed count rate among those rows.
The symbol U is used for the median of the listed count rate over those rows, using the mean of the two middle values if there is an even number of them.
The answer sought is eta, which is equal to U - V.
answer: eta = -43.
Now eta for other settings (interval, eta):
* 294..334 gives -38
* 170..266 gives -44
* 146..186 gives -23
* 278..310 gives -25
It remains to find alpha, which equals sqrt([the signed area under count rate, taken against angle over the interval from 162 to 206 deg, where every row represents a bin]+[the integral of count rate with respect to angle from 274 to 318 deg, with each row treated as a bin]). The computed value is 166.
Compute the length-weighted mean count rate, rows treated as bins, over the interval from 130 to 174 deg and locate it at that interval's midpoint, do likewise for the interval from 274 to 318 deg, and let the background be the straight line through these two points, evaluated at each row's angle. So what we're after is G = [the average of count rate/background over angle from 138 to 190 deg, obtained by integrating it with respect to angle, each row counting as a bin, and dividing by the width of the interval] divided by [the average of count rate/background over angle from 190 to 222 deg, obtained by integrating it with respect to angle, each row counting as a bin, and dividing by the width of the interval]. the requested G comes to 1.04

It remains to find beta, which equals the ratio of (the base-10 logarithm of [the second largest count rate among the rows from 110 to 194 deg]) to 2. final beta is 1.263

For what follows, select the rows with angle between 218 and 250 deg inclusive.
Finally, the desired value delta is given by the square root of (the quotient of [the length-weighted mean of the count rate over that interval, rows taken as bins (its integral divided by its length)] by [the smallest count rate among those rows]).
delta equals 1.018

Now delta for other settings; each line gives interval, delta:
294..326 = 1.037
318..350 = 1.021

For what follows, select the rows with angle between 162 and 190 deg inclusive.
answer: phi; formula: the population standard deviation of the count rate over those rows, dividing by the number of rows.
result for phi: 7.5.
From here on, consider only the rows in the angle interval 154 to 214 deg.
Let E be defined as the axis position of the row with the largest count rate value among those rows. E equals 156 deg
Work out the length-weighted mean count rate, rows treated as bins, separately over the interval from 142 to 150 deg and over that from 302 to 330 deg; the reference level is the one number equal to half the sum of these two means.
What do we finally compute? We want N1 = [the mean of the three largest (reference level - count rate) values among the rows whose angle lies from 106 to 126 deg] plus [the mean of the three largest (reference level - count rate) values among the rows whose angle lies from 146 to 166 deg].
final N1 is 56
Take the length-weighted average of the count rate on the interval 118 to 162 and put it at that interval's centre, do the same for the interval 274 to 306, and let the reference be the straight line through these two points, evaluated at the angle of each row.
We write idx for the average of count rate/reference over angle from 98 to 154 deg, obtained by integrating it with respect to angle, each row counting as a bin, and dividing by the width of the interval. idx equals 0.956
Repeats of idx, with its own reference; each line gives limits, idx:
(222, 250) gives 0.987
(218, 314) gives 0.995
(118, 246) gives 0.974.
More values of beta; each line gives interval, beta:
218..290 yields 1.266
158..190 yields 1.255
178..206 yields 1.251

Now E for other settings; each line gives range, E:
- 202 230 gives 228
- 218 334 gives 260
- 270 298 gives 284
